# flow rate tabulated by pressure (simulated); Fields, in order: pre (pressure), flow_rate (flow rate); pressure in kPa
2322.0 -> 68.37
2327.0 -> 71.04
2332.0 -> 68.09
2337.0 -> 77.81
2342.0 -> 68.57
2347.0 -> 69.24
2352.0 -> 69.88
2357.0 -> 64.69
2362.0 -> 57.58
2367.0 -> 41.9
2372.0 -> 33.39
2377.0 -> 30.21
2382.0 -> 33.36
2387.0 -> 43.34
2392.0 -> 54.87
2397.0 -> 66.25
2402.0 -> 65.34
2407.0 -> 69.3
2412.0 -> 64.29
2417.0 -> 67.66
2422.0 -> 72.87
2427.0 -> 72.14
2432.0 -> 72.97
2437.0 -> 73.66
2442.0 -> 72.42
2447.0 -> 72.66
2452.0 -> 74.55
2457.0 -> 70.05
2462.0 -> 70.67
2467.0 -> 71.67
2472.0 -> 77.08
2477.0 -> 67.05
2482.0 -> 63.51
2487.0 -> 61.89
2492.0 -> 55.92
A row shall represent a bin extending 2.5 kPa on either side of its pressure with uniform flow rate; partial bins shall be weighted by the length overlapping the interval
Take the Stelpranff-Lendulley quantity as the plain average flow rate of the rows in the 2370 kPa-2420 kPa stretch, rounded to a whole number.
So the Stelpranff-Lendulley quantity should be 53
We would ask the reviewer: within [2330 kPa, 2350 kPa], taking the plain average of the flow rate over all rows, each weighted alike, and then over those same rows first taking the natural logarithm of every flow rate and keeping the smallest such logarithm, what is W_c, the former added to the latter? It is 75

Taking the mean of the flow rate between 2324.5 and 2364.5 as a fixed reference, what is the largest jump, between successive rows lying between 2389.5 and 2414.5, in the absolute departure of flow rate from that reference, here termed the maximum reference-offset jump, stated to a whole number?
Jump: 11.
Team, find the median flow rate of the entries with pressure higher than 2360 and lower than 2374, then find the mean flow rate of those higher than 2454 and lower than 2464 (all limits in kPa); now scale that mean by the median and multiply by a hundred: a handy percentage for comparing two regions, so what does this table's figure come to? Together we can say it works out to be 168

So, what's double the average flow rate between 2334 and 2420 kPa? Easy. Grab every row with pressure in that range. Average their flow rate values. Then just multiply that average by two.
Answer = 115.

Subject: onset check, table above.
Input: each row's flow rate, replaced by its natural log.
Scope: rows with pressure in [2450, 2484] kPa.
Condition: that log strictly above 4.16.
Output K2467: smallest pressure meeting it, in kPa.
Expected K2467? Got 2452.0 kPa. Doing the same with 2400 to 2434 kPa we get 2402.0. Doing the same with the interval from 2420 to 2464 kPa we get 2422.0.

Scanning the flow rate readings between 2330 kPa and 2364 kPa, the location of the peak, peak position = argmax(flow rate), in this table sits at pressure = 2337.0 kPa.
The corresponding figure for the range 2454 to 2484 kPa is 2472.0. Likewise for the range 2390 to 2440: 2437.0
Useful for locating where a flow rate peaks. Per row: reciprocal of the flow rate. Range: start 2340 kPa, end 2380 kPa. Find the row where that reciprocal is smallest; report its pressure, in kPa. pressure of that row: 2352.0 kPa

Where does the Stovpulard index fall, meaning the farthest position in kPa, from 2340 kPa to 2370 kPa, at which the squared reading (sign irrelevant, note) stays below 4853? 2367.0 kPa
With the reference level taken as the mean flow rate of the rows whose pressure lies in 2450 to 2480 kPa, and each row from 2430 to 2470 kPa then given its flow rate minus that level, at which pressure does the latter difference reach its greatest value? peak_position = 2452.0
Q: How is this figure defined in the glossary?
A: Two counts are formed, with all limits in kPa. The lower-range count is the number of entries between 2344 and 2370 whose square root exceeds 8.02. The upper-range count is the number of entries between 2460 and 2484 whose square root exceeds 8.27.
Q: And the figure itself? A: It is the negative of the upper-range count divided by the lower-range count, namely -1.0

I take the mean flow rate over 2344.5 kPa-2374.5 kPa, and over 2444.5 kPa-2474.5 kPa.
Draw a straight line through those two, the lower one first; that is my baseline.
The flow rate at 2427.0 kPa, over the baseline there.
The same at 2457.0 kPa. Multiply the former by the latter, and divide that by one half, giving 2.1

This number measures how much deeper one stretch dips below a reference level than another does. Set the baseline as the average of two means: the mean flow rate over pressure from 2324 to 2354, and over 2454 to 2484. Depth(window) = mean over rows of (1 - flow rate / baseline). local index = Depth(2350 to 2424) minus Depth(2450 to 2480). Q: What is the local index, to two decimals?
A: 0.23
